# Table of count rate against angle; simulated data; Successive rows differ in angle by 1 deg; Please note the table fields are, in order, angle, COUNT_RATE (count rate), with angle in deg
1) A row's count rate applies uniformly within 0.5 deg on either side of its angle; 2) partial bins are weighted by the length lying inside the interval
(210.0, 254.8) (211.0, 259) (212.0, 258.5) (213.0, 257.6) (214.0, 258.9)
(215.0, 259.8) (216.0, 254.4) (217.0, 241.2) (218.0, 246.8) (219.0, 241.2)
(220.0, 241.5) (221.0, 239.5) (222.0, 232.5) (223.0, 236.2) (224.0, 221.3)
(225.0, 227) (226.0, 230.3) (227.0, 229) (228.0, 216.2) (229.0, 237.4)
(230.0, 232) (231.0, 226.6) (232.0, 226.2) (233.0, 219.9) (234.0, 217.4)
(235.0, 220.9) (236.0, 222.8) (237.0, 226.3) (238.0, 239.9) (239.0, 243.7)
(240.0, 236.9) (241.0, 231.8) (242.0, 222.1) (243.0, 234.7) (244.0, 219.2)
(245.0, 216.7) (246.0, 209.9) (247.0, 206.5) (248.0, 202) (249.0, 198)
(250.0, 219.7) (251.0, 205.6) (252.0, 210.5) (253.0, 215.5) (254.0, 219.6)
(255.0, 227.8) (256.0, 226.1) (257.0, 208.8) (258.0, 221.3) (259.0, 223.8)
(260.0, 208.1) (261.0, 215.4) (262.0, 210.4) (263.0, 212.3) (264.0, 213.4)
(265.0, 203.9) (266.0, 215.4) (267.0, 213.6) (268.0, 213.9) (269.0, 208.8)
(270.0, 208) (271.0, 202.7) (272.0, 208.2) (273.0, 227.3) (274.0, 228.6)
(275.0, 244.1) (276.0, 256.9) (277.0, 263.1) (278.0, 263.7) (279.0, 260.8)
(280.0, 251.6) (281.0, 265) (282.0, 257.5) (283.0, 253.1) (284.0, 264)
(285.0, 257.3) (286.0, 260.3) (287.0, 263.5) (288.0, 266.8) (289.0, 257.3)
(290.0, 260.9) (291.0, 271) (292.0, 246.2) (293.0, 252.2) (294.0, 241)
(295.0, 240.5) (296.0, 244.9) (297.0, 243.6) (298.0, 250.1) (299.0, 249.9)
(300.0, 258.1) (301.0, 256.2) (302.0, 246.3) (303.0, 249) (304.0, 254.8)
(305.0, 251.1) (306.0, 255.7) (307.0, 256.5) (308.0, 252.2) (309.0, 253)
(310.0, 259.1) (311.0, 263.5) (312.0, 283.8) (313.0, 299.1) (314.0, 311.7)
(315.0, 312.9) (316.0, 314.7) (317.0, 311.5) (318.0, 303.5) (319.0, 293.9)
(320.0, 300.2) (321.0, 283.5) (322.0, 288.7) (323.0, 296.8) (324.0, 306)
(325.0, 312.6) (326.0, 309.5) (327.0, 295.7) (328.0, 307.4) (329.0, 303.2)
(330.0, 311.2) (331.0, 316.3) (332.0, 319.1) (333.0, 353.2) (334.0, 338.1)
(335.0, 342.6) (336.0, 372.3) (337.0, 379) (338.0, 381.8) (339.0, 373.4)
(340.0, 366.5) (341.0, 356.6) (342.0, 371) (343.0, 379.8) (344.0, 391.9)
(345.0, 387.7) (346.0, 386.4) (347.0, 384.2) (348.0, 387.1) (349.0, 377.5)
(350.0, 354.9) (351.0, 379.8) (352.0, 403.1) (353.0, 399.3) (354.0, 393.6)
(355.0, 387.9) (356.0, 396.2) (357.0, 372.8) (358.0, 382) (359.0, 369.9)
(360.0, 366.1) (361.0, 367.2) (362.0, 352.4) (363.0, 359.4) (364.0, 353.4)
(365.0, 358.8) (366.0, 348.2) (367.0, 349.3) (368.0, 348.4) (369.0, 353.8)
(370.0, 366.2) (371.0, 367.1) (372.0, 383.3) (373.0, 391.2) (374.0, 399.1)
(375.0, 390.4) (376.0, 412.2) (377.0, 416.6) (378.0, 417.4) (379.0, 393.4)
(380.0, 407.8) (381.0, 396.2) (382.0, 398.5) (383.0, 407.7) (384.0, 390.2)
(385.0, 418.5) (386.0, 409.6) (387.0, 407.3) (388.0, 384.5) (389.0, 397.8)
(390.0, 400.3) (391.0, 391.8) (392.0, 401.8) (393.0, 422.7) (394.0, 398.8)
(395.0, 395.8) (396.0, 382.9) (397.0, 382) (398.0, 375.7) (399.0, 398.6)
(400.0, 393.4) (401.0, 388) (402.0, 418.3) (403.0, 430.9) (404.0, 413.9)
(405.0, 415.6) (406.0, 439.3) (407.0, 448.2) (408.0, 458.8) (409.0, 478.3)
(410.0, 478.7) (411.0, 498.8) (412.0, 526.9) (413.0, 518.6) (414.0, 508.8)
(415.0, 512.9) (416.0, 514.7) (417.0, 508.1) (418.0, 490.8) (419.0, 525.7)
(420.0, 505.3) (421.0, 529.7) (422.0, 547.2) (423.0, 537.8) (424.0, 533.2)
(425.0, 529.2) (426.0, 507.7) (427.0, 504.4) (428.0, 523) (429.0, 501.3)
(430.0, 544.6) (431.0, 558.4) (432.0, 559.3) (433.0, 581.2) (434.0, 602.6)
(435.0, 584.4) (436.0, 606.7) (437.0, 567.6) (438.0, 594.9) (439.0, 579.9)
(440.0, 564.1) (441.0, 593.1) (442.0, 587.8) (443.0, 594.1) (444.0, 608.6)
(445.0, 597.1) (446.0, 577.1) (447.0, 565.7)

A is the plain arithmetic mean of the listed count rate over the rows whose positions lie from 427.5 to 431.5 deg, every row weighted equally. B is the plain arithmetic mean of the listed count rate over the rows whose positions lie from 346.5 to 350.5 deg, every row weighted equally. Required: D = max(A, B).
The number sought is 532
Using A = 532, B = 376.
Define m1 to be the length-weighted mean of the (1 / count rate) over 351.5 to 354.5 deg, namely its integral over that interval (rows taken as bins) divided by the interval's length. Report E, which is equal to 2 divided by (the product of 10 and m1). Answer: 80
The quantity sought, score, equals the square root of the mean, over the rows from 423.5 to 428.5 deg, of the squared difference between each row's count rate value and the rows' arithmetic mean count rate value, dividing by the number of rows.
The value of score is 12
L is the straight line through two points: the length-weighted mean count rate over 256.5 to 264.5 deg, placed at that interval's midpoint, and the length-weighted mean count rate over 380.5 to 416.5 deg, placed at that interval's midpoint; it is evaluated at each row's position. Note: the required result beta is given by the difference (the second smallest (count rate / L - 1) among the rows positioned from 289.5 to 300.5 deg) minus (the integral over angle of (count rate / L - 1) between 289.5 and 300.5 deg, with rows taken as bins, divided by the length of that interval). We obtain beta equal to -0.038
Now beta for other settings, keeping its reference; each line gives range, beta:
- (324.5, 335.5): -0.044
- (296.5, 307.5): -0.018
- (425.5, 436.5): -0.085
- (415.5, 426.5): -0.046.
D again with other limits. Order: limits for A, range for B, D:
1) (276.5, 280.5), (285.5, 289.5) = 262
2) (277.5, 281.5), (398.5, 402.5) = 400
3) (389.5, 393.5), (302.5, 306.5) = 404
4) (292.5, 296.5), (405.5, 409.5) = 456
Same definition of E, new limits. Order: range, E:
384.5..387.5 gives 82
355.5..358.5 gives 77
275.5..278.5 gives 52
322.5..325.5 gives 61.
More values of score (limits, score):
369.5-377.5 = 17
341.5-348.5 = 6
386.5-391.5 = 8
